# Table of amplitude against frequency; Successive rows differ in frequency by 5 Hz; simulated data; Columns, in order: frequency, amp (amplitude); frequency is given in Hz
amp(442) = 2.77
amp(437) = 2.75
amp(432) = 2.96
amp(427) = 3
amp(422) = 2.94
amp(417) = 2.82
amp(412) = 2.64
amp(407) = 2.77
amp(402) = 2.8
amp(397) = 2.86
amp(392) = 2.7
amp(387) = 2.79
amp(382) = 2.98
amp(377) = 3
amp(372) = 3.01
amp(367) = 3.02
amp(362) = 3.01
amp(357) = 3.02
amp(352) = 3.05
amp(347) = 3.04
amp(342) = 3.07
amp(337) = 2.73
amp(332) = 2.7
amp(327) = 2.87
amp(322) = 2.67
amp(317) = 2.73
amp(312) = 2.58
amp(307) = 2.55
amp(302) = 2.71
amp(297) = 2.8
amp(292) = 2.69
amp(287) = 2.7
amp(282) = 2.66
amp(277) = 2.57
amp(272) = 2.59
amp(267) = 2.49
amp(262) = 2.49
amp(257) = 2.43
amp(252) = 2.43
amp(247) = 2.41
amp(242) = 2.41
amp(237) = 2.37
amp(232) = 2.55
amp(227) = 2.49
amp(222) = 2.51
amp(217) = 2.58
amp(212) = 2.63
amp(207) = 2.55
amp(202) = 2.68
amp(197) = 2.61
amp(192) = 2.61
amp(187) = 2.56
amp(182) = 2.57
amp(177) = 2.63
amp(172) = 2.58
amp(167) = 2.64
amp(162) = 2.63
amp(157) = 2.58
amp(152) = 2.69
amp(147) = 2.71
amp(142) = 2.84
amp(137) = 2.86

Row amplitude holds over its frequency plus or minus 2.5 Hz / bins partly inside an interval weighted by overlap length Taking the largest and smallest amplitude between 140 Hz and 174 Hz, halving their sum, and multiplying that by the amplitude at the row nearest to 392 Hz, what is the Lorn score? 7.3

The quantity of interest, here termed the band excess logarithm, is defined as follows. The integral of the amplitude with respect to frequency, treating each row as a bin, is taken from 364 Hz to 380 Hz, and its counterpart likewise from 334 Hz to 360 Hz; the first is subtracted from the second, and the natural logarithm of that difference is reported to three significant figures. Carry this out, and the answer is 3.38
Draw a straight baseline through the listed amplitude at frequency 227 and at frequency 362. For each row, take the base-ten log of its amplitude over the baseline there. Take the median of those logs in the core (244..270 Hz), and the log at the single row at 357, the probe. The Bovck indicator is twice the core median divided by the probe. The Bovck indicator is -13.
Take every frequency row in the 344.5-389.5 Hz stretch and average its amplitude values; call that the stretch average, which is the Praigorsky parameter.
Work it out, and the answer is 3.0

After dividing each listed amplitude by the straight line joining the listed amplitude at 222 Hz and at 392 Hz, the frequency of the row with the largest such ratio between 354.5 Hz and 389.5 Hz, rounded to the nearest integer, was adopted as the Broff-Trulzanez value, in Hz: 357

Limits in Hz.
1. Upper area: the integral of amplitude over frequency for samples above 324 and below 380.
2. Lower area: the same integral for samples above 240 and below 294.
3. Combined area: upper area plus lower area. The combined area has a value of 302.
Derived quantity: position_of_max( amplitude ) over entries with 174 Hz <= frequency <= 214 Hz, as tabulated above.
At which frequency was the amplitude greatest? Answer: 202 Hz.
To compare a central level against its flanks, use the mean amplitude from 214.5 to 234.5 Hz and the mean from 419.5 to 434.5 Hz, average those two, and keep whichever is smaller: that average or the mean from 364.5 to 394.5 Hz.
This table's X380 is 2.75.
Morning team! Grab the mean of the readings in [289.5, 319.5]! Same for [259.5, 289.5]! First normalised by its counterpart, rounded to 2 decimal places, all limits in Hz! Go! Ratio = 1.04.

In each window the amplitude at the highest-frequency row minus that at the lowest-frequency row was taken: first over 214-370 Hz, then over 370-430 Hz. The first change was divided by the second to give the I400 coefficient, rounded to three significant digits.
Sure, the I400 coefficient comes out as -44.0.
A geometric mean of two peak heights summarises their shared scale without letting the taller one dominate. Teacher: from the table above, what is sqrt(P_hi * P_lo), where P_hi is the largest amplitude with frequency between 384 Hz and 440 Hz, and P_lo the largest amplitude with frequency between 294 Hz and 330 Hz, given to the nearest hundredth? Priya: 2.93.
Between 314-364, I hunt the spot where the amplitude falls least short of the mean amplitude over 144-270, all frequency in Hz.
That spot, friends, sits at 342 Hz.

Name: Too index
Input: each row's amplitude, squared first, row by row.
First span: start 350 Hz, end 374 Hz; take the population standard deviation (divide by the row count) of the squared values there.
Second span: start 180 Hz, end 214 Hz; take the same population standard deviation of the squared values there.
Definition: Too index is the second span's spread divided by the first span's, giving 2.5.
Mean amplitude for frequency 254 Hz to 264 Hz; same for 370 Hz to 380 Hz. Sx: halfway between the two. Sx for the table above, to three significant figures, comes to 2.73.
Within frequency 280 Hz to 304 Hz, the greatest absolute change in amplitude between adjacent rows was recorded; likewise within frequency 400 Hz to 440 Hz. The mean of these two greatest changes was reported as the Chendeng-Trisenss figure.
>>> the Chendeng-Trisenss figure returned 0.16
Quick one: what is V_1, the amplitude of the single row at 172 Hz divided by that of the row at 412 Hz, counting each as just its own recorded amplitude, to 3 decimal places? 0.977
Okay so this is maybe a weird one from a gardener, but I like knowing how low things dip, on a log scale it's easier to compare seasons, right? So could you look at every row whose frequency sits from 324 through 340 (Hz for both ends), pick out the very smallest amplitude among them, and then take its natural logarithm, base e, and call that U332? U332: 0.99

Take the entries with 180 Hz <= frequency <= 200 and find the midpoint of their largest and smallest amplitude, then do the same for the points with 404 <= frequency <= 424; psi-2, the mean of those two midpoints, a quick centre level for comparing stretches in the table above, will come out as 2.69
